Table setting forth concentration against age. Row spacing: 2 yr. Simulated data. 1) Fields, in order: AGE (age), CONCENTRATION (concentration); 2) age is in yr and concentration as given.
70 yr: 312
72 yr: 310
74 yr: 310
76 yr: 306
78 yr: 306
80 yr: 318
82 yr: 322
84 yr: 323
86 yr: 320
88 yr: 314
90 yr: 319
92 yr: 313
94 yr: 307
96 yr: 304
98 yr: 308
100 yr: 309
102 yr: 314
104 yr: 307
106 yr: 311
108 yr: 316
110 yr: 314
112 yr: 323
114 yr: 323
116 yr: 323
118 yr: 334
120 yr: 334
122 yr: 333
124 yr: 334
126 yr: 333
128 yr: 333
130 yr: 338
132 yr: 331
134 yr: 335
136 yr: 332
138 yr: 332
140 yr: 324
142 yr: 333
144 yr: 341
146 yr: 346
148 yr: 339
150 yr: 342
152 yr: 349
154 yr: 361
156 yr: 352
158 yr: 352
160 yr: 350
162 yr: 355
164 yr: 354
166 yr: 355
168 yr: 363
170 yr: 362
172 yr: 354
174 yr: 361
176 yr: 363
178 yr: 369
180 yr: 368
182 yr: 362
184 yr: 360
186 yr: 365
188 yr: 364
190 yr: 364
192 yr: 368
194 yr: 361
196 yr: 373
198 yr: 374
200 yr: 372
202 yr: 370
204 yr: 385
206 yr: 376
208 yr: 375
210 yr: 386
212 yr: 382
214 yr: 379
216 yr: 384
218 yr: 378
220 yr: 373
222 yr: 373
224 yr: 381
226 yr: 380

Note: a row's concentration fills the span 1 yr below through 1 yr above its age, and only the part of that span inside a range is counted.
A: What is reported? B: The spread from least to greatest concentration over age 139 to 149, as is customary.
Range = 22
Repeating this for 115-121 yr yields 11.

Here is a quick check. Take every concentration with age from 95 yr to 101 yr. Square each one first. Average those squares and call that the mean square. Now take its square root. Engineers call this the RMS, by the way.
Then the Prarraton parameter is 307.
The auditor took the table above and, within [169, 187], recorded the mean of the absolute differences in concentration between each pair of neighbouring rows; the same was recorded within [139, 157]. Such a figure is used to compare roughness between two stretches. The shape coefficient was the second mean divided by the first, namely 1.6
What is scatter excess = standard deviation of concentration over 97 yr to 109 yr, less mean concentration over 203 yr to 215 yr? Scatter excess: -377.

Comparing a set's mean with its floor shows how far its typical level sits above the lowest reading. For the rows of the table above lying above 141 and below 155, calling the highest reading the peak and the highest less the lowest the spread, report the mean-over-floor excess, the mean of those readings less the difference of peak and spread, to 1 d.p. 11.4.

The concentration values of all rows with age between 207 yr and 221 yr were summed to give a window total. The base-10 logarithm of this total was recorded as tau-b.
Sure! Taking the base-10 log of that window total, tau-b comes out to 3.42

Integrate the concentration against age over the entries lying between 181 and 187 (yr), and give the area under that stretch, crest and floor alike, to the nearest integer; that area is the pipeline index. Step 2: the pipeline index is 2174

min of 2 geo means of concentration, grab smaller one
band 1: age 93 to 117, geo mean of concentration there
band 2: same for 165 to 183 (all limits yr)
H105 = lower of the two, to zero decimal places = 313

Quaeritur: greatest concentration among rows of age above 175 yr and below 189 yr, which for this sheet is 369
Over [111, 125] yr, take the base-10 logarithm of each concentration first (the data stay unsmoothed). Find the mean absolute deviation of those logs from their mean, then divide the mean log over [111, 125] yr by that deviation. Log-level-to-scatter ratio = 361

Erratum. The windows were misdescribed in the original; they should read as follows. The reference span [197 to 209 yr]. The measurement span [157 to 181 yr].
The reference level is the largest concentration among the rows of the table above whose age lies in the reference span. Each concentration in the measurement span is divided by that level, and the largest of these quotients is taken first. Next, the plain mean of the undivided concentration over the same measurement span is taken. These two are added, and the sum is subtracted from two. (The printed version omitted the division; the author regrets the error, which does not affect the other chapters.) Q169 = -358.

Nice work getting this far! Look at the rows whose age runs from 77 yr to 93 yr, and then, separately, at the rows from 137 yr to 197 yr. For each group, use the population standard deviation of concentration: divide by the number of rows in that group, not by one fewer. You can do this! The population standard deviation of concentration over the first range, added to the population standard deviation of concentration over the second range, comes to 17.1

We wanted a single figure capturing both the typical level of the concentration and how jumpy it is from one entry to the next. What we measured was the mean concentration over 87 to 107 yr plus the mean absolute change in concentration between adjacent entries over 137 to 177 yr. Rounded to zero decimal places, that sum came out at 316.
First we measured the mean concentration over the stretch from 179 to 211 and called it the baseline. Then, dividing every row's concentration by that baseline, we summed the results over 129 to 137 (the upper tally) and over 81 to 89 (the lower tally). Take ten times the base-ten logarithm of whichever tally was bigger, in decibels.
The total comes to 5.57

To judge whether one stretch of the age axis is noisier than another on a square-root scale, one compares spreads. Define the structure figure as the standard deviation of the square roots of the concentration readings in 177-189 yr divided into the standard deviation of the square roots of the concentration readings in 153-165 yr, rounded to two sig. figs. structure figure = 1.1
